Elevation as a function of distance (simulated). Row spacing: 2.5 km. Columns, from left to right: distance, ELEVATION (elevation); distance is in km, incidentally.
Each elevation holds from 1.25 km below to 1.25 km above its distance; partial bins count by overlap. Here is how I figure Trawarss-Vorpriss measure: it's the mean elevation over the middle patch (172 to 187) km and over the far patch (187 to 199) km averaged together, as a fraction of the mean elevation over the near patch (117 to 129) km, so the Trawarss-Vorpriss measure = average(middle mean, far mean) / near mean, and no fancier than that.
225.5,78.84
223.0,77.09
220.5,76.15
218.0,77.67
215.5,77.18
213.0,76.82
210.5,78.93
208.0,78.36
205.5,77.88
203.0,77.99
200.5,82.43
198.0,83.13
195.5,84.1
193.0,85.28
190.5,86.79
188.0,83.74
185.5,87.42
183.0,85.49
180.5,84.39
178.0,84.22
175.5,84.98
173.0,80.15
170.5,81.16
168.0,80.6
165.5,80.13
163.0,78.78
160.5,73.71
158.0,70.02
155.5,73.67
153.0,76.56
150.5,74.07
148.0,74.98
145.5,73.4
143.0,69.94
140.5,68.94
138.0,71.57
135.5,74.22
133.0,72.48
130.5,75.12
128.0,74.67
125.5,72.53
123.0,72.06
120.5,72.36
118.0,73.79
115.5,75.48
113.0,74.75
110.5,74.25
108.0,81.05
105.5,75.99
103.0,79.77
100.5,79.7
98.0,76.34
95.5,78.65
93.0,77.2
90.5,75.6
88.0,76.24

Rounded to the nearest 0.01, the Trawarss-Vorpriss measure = 1.16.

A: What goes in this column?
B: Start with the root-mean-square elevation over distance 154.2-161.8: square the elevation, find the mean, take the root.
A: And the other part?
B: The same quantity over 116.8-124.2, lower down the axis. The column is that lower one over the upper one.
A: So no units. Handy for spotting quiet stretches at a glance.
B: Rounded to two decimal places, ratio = 1.00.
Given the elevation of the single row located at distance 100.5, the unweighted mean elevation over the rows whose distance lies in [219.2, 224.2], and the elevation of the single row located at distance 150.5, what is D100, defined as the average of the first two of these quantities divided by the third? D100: 1.06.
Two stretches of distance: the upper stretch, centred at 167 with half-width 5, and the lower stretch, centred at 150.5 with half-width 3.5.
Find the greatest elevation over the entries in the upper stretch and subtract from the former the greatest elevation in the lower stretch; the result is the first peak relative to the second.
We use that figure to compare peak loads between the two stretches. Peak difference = 5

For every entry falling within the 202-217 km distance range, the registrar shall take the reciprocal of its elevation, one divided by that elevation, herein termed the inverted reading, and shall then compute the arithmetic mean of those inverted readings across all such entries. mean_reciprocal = 0.0128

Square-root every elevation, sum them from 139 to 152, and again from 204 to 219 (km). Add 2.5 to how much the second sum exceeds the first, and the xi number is 13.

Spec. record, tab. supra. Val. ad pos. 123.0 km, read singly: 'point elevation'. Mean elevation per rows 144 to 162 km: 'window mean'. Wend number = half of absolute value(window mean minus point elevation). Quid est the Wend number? 1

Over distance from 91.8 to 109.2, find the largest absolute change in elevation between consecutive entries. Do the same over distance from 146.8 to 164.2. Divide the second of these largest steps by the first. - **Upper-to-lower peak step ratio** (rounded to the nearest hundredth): 1.00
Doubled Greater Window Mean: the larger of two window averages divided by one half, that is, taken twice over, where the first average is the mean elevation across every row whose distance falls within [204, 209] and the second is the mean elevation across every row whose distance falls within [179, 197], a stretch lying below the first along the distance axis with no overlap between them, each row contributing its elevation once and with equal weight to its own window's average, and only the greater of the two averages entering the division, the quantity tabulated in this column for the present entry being 171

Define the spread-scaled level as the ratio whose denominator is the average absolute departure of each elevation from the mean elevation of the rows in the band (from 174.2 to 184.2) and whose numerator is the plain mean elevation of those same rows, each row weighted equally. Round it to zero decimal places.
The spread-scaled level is 182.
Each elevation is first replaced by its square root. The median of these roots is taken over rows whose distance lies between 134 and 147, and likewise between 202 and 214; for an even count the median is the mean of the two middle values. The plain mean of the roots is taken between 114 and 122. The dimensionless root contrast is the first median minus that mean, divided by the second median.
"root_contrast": -0.02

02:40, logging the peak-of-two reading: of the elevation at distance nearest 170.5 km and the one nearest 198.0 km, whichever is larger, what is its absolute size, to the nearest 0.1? 83.1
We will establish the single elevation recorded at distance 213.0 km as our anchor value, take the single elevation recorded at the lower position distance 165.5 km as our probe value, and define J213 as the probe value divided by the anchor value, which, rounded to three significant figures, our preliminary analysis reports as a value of 1.04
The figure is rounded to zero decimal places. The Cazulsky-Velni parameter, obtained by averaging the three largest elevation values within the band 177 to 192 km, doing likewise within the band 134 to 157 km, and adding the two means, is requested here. 162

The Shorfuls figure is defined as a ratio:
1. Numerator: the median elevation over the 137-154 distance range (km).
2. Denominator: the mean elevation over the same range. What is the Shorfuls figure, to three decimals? 1.009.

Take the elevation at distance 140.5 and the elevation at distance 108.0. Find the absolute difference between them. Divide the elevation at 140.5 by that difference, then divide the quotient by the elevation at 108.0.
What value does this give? 0.07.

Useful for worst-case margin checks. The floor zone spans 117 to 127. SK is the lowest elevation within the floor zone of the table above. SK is 72.06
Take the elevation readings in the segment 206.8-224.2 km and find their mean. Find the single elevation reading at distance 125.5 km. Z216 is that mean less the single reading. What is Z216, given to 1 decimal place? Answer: 4.9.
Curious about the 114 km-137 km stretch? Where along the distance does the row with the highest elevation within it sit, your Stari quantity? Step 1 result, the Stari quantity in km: 115.5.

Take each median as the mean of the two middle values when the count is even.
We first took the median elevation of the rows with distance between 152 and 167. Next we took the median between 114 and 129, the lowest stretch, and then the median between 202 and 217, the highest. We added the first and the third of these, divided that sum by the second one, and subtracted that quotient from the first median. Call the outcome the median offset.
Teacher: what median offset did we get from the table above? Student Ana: 73.0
